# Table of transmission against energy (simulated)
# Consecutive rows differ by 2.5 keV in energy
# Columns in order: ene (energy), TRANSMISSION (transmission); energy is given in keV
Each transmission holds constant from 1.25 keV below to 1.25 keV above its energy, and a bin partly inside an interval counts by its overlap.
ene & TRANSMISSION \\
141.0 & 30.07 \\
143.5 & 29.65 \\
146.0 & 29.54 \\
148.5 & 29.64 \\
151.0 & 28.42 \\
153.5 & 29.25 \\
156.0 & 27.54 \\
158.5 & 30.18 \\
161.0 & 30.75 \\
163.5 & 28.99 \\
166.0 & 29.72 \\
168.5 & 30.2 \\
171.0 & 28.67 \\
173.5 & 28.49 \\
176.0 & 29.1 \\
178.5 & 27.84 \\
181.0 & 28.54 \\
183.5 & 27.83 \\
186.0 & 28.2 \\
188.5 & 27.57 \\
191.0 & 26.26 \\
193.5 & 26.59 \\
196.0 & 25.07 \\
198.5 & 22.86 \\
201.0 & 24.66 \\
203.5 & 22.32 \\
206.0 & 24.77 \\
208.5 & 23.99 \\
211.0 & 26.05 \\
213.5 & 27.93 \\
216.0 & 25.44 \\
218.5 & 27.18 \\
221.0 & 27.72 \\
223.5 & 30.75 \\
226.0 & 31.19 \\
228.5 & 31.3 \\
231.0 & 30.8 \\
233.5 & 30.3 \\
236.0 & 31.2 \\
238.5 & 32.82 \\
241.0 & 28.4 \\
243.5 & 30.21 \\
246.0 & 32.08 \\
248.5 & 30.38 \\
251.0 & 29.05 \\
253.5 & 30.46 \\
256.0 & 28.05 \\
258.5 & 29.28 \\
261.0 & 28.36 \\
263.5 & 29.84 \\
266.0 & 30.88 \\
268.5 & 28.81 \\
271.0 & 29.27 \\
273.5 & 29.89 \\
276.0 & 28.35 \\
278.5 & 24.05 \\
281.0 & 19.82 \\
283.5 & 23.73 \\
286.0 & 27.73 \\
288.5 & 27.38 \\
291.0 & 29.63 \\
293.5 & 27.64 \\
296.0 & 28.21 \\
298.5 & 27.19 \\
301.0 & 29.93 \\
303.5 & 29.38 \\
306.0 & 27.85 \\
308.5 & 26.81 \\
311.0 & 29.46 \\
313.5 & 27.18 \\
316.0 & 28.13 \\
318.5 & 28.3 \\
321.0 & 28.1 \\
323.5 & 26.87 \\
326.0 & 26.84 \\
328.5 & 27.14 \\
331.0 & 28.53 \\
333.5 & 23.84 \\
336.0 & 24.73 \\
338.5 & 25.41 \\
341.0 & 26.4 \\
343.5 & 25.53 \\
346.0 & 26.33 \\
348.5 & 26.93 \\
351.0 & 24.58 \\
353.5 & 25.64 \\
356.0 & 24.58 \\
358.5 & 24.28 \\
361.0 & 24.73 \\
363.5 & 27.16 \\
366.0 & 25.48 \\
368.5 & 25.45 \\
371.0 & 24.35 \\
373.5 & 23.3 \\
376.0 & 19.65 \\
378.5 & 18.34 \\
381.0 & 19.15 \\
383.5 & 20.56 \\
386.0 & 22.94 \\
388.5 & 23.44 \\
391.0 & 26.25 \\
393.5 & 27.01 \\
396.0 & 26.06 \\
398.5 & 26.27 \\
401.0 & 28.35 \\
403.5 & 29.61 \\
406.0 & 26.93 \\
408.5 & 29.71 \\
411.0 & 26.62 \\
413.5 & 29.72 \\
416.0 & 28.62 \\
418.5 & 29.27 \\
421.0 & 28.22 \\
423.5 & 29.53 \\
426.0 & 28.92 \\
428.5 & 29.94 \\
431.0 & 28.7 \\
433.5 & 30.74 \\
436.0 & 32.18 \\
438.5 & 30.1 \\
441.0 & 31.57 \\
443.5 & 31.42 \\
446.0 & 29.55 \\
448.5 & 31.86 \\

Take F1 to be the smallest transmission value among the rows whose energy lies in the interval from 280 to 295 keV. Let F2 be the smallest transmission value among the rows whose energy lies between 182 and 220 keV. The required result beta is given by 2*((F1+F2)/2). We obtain 42.1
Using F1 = 19.82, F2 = 22.32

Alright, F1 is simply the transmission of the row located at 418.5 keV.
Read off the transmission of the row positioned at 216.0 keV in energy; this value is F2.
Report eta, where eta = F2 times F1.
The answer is 745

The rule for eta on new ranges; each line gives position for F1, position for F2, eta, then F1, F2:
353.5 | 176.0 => 746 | 25.64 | 29.1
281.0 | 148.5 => 587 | 19.82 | 29.64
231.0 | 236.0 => 961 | 30.8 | 31.2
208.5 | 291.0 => 711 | 23.99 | 29.63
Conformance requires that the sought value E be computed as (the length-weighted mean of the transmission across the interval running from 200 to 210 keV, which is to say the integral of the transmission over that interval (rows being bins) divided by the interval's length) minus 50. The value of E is -26.0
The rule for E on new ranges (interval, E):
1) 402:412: -21.7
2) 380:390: -28.3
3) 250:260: -20.8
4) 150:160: -21.1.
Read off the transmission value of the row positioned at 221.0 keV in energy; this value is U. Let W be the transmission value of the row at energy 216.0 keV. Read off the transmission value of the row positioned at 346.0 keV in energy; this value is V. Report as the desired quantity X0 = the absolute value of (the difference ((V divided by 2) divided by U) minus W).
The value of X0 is 25.0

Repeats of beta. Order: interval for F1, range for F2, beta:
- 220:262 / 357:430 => 46.1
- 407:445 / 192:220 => 48.9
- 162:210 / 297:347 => 46.2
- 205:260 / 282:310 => 47.7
